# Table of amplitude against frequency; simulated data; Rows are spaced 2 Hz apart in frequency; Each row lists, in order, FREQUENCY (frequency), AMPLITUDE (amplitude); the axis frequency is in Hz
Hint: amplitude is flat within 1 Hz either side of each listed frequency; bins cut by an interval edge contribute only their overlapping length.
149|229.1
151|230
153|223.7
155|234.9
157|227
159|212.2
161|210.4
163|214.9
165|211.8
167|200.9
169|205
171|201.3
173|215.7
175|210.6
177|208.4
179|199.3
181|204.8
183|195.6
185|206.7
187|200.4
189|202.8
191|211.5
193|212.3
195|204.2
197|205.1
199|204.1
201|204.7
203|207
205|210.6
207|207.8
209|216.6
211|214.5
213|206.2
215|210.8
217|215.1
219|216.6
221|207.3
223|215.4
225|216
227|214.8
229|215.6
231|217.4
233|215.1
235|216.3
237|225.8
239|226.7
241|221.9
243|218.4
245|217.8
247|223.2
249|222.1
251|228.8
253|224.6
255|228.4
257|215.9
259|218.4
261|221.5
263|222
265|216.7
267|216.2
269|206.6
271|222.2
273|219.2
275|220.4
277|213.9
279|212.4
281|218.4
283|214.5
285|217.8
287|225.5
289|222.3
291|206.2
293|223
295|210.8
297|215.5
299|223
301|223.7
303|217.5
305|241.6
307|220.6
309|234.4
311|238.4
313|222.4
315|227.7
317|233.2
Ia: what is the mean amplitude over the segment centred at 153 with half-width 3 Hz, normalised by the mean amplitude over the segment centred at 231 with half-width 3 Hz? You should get 1.06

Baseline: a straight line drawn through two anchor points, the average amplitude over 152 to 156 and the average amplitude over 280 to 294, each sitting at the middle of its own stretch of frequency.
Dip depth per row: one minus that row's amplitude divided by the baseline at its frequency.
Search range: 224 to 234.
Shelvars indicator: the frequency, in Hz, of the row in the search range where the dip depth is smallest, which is 231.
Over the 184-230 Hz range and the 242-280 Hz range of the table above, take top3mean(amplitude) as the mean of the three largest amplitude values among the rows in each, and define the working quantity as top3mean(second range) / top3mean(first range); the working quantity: 1.05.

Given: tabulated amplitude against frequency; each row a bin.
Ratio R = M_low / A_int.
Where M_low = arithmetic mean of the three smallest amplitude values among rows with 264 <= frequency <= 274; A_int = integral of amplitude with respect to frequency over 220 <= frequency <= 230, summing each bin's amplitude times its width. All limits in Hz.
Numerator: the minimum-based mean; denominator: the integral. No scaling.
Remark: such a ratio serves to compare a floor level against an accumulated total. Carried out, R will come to 0.100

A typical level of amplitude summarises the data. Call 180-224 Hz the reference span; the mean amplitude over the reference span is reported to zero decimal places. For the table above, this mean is 208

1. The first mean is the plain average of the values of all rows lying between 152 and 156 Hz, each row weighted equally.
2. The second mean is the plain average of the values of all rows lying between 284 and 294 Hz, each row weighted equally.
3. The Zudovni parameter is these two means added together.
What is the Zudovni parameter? 448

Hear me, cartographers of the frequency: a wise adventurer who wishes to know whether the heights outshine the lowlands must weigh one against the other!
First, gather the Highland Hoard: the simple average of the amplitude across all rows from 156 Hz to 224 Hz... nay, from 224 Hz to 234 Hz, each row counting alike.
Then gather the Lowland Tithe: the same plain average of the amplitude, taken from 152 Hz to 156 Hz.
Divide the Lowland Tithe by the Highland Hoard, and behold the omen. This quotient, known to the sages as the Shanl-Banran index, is 1.06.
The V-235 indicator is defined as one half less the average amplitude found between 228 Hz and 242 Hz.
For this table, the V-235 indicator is -219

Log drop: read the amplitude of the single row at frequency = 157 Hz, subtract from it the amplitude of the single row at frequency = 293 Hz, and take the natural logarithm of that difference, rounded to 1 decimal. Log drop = 1.4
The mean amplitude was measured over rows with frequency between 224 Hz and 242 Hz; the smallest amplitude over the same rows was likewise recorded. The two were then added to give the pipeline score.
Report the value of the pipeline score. 434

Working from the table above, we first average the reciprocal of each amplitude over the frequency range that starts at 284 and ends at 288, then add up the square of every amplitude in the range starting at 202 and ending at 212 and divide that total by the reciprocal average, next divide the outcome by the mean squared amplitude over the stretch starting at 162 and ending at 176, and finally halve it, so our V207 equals 568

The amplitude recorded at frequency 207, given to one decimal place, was 207.8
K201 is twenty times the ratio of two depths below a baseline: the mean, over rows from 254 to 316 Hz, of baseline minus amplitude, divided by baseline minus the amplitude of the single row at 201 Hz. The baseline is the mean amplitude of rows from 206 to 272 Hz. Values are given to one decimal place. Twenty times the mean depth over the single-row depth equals -4.5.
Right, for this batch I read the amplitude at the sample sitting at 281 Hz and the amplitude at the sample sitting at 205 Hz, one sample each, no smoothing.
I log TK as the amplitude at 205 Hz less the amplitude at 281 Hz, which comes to -8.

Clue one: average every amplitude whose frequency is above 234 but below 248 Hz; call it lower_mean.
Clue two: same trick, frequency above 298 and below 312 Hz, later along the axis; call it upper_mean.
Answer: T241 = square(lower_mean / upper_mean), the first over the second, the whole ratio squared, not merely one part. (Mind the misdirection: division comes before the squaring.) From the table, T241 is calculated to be 0.94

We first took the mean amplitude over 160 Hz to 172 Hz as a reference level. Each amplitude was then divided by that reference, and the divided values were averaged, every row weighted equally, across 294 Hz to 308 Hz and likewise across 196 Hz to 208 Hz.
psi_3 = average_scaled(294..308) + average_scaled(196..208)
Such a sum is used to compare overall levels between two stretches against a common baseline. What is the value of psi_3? 2.07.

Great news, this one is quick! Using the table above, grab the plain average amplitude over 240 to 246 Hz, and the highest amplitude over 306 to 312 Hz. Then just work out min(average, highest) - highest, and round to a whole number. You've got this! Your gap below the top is -19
